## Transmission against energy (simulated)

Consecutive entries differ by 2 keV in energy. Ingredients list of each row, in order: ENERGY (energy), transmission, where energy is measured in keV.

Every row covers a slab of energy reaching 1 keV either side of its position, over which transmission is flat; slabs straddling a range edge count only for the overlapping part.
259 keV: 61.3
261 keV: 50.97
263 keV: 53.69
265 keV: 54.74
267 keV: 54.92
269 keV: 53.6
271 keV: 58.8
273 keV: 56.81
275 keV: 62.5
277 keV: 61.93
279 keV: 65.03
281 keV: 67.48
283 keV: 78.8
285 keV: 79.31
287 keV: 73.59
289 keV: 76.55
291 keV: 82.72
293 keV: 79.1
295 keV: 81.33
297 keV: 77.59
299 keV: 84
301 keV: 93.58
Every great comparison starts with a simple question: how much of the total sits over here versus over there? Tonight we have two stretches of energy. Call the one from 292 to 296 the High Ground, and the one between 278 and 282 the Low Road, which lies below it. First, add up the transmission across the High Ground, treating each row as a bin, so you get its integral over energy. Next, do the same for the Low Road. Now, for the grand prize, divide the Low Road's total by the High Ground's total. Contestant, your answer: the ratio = 0.83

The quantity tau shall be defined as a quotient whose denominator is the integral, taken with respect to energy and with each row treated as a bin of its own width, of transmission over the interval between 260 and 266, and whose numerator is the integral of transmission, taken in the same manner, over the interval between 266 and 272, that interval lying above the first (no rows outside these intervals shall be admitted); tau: 1.05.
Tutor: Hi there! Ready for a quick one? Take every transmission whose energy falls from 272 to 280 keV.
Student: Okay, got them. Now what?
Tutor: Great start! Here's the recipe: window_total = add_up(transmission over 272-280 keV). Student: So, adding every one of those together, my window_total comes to 246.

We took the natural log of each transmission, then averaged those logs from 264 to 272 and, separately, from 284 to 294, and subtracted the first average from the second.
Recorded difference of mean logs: 0.34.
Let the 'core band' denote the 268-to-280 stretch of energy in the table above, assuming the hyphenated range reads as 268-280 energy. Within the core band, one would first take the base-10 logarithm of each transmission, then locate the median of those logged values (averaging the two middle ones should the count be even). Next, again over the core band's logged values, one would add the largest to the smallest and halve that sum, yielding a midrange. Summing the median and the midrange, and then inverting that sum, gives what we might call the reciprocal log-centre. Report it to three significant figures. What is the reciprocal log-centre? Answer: 0.282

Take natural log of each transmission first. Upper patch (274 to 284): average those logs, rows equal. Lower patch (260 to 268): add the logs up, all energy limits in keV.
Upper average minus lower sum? -12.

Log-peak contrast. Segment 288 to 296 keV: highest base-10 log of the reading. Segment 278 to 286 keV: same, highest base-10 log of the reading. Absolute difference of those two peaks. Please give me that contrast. 0.018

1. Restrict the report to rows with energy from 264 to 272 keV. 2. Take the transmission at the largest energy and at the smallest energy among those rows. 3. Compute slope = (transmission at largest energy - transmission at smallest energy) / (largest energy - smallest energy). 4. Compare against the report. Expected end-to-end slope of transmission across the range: 0.68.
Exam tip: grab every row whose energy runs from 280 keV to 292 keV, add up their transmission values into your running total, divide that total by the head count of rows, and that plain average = 76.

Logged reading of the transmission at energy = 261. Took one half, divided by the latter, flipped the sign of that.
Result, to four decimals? -0.0098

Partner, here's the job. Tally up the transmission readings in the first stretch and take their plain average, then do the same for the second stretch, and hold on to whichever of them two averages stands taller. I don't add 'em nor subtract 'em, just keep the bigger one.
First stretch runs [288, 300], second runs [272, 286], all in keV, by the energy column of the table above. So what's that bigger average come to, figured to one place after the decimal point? 80.2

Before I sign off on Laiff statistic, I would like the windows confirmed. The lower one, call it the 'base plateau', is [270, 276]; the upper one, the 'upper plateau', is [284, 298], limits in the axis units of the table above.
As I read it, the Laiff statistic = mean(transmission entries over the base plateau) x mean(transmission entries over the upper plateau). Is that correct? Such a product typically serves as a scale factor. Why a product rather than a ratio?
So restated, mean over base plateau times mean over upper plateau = 4666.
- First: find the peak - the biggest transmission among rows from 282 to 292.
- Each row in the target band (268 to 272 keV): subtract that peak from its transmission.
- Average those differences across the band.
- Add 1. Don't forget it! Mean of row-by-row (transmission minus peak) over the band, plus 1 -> -26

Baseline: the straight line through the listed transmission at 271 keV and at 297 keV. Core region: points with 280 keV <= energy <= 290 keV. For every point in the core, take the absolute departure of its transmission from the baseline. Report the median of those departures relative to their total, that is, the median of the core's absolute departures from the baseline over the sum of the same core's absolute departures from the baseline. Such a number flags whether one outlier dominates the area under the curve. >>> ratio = 0.152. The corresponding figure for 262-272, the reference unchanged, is 0.118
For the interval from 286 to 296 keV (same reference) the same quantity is 0.175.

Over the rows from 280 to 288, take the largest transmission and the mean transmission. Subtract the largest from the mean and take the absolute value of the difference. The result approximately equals 4.5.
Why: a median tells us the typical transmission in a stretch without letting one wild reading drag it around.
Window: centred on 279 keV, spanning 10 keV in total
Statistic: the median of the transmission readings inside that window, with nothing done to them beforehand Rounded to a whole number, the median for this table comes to 65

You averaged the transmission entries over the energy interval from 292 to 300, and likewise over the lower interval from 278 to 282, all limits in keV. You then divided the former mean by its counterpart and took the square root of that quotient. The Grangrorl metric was 1.10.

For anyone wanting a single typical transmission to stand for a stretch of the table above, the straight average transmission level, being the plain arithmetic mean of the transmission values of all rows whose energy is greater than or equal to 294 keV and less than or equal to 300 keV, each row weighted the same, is 81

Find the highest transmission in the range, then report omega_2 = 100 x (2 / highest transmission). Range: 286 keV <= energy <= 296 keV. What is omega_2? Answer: 2.42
